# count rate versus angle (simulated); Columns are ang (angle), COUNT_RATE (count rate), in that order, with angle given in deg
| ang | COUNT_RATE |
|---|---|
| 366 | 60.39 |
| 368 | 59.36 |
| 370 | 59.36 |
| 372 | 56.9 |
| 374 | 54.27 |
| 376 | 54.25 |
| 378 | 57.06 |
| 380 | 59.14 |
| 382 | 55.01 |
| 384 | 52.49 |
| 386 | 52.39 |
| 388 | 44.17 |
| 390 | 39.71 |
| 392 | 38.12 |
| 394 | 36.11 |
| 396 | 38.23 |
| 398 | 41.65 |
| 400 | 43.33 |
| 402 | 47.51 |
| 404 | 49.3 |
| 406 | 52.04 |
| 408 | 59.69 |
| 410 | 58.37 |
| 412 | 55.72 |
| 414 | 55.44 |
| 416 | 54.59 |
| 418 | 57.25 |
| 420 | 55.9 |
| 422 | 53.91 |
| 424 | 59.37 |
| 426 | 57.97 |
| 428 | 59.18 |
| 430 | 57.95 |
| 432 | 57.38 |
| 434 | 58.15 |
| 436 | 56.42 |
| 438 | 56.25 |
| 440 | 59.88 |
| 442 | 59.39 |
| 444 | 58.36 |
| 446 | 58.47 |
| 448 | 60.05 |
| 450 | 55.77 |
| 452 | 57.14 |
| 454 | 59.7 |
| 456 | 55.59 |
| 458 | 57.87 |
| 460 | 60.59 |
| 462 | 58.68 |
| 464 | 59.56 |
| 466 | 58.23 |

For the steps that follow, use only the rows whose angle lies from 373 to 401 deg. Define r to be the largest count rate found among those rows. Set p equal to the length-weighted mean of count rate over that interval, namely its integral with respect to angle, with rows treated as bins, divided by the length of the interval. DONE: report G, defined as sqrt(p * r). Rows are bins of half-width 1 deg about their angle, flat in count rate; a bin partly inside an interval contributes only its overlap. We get 53.0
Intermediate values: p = 47.6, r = 59.14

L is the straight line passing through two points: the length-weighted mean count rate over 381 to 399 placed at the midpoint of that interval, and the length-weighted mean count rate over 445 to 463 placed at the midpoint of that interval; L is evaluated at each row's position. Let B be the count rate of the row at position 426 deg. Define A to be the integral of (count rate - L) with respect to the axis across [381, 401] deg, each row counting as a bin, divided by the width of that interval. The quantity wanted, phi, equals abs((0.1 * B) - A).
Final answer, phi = 6.1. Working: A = -0.3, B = 57.97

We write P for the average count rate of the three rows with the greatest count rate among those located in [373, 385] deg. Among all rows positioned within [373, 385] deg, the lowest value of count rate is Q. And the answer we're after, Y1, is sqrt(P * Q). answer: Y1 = 54.7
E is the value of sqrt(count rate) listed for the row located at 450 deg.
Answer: 7.47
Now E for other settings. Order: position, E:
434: 7.63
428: 7.69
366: 7.77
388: 6.65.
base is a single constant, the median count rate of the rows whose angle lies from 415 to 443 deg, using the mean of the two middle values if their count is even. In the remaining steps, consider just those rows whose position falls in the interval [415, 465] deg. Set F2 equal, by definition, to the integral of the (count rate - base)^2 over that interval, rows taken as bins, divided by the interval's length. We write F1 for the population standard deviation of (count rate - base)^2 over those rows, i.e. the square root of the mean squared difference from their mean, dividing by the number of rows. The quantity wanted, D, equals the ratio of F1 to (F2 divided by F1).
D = 4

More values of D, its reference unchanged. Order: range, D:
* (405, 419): 13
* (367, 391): 182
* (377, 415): 180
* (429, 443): 2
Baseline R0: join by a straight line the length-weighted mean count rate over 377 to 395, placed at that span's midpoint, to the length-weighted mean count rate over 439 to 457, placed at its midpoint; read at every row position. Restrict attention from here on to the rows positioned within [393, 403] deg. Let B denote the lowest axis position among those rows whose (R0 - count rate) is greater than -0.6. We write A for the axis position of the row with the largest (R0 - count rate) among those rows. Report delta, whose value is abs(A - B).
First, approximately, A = 394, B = 394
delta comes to 0 deg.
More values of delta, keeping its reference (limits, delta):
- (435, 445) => 2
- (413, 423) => 0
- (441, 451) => 4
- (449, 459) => 6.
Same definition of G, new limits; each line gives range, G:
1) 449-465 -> 59.3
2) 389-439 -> 55.7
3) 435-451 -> 59.1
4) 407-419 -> 58.2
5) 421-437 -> 58.4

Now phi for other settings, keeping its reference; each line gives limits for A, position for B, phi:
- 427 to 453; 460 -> 3.2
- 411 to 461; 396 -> 0.6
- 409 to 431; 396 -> 2.3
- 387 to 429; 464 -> 3.7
